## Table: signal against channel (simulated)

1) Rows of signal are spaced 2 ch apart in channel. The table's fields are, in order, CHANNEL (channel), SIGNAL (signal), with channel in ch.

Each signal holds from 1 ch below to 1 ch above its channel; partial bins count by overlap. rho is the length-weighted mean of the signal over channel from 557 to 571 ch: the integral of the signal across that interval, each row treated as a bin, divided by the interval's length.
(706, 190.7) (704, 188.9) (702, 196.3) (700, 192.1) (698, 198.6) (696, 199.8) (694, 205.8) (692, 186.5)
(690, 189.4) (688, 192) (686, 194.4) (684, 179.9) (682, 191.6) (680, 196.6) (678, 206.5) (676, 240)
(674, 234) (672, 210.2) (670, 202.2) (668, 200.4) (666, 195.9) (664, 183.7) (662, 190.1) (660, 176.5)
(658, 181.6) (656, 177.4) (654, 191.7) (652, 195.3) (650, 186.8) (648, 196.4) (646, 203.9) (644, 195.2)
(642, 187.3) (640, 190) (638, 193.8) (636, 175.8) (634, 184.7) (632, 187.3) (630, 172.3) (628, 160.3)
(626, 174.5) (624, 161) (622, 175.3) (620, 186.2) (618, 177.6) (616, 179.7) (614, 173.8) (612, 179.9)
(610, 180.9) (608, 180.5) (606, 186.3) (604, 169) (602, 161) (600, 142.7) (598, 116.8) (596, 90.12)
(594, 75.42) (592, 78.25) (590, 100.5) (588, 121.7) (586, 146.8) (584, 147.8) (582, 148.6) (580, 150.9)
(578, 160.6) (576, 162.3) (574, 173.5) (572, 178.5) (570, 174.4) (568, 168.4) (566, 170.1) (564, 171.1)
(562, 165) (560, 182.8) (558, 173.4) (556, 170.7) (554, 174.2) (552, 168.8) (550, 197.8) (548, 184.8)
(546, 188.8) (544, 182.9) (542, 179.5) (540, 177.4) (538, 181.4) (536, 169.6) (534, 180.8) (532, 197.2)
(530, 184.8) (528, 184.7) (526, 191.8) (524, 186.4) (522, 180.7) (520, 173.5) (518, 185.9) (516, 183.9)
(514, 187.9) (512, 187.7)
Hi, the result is 172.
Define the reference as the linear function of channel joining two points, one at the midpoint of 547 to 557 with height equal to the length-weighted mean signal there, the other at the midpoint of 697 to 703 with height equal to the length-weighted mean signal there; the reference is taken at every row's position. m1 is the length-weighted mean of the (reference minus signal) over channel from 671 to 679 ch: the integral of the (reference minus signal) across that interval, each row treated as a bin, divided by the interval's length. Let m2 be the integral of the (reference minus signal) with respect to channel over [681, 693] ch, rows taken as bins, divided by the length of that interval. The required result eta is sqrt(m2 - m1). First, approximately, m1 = -29.8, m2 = 5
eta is 5.9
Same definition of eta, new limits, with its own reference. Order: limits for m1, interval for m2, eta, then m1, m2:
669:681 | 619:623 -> 5.3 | -22.0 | 6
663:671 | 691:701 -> 1.5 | -3.5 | -1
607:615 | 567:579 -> 2.2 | 7.0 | 12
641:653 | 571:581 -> 4.6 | -4.4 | 17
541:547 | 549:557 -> 2.6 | -5.4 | 1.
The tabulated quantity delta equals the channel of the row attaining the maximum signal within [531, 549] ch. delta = 532 ch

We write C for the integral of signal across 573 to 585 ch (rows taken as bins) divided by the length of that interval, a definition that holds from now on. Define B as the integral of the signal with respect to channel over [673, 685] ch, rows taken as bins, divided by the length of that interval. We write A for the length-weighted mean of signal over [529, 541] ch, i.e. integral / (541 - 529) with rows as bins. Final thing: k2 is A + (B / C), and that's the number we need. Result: 183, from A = 182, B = 208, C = 157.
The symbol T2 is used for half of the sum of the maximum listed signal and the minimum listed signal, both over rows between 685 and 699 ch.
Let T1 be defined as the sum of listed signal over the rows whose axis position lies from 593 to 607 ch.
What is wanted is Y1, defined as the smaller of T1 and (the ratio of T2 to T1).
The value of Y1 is 0.208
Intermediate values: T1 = 941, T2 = 196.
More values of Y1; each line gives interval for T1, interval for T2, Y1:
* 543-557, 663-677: 0.167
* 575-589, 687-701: 0.189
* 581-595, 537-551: 0.229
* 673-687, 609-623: 0.125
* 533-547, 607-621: 0.143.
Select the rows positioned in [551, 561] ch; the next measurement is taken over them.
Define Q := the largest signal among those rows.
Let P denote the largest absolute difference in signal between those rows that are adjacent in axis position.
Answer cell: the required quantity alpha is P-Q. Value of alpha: -173.4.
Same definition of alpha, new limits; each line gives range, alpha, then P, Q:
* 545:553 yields -168.8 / 29.0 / 197.8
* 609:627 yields -171.9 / 14.3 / 186.2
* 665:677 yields -216.2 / 23.8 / 240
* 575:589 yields -137.2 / 25.1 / 162.3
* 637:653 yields -194.3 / 9.6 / 203.9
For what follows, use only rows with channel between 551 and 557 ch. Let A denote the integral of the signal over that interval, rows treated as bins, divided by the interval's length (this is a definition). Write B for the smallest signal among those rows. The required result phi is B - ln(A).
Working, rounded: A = 171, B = 168.8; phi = 164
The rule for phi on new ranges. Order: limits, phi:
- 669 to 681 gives 191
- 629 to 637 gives 167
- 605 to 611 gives 175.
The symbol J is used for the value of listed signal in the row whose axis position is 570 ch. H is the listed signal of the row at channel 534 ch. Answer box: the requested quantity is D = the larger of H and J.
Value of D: 181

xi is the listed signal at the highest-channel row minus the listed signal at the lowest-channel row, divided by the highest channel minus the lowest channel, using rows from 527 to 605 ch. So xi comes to -0.2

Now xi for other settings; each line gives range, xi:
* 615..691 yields 0.1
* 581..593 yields -7.0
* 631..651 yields 0.0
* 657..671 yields 1.7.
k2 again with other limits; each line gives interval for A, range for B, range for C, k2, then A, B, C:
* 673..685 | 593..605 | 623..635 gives 209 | 208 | 126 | 173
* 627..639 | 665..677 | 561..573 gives 180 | 179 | 214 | 171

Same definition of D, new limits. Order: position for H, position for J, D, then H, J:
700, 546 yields 192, 192.1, 188.8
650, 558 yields 187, 186.8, 173.4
